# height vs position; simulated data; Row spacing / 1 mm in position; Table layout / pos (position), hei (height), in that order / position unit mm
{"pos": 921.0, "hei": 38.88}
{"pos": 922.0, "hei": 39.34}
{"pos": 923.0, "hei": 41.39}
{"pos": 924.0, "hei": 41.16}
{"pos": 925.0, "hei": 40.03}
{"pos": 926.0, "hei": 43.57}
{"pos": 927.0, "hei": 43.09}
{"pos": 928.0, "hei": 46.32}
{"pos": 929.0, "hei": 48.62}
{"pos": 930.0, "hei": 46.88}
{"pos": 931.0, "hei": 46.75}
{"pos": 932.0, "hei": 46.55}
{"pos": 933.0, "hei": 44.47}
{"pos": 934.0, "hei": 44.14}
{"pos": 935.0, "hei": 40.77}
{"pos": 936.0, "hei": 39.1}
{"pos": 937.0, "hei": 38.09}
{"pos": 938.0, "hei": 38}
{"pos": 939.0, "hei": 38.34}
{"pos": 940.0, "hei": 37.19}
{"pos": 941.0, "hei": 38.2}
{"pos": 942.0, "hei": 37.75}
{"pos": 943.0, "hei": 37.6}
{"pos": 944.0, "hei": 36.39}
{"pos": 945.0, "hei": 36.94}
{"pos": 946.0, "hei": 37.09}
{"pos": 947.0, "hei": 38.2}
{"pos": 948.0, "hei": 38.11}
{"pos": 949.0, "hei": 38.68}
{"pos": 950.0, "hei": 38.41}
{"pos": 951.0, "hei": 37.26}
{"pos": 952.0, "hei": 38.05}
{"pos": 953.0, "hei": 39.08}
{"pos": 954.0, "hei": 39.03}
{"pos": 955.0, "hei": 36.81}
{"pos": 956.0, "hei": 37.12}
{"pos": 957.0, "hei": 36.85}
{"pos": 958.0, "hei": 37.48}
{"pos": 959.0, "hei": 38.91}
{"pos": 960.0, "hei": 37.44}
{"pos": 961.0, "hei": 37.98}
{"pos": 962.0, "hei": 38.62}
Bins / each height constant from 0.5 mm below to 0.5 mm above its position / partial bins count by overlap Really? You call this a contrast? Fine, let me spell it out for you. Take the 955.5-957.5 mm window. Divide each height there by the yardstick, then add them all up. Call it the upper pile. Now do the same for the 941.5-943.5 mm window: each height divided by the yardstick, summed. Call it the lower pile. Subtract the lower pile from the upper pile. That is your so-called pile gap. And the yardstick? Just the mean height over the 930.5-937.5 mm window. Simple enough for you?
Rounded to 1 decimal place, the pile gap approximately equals 0.0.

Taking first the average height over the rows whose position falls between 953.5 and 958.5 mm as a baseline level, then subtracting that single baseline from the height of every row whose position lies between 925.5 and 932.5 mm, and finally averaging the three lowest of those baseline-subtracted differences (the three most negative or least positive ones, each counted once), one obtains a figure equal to 6.9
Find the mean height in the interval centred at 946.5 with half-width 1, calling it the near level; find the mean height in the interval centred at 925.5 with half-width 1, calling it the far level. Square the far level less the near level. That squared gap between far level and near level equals 17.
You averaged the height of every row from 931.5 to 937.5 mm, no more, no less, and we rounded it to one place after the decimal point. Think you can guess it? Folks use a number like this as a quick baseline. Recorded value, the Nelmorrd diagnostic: 42.2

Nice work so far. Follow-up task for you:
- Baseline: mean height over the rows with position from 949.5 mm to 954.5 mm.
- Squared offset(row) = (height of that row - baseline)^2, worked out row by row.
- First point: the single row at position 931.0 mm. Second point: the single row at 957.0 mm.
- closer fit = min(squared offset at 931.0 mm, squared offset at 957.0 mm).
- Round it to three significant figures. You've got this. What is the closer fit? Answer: 2.30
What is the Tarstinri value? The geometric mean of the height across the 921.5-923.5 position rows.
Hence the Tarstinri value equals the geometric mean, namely 40.4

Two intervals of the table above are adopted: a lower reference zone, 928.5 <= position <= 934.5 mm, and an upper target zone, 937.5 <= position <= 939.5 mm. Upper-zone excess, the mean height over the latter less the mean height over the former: -8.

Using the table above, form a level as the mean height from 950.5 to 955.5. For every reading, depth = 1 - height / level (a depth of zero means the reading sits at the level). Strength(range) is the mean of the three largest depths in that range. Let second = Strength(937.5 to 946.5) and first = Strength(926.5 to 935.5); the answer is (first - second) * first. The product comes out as 0.019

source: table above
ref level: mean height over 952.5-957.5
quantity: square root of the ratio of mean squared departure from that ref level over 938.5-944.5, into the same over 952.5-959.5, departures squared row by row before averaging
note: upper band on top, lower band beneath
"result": 1.4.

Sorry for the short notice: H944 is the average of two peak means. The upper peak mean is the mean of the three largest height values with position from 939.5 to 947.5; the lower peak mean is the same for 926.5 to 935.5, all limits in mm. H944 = 43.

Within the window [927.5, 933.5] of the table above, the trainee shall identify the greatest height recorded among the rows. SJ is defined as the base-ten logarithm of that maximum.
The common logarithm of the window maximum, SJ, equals 1.69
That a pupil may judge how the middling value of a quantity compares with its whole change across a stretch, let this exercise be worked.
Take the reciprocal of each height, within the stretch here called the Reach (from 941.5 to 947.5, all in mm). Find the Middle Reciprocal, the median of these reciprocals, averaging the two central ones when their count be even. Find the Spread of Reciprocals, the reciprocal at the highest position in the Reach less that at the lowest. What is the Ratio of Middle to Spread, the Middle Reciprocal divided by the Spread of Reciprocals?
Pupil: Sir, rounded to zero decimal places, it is -86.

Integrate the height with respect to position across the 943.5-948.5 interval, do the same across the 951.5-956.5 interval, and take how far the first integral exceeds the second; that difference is -3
